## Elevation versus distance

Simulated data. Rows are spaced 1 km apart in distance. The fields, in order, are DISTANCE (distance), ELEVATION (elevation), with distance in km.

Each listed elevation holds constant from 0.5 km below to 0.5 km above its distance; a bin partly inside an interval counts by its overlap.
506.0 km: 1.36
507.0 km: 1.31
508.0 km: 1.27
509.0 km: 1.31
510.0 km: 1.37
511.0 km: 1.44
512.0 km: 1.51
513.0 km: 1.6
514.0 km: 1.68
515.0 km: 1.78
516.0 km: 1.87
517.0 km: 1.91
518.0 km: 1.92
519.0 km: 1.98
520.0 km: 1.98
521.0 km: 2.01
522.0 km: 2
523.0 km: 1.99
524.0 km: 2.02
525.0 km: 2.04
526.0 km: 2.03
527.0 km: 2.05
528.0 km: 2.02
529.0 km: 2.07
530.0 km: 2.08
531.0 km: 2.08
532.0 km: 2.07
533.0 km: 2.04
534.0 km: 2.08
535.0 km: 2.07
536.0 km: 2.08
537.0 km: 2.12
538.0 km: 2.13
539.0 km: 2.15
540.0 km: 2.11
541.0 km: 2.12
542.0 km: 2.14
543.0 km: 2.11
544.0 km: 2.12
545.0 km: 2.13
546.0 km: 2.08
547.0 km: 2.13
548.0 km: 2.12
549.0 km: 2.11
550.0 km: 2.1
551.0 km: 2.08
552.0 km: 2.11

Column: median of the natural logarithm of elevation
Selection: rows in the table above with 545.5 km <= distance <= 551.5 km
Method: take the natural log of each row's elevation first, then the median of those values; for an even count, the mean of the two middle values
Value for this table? 0.74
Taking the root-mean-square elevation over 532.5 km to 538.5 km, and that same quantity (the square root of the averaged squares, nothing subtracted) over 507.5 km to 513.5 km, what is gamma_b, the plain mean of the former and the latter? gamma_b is 1.75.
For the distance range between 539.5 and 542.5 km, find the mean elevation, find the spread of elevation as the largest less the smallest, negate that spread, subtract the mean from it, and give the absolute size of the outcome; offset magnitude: 2.15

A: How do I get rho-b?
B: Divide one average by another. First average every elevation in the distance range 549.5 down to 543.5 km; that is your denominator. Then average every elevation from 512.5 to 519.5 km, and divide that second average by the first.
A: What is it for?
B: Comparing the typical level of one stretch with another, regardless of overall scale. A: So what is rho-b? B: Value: 0.861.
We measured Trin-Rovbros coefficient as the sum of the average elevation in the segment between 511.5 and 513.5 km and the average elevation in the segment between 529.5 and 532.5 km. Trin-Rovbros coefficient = 3.63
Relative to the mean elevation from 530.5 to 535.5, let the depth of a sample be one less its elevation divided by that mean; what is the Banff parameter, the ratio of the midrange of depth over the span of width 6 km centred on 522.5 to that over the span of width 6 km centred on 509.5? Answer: 0.1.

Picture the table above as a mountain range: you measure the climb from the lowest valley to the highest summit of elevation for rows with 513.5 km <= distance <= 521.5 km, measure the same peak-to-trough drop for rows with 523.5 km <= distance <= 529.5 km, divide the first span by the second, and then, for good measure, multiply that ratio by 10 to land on 66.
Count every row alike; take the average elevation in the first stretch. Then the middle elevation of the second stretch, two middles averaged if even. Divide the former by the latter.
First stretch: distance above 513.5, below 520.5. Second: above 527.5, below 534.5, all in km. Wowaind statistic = 0.91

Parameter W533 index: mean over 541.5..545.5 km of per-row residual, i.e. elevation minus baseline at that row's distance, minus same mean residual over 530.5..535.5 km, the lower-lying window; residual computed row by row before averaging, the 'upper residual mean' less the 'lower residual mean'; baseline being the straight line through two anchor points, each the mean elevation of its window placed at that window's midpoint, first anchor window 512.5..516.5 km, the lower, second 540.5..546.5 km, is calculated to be -0.08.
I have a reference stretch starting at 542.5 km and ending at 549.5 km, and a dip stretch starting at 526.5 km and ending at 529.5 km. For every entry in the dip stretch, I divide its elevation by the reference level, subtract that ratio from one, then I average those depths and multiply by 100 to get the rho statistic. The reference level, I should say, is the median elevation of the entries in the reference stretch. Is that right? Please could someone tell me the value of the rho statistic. 3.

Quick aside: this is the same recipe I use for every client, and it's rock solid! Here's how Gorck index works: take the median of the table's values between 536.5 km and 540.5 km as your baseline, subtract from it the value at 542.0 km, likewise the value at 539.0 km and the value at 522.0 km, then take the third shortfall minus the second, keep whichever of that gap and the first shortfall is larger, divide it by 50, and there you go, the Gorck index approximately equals 0.0030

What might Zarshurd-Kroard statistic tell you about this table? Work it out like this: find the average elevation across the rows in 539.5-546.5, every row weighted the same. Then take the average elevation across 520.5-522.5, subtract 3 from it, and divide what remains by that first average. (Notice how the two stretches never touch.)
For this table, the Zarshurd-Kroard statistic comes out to -0.5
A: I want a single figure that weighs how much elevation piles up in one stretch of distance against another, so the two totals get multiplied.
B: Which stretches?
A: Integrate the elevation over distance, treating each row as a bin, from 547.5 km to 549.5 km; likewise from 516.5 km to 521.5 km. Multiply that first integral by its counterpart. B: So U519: 41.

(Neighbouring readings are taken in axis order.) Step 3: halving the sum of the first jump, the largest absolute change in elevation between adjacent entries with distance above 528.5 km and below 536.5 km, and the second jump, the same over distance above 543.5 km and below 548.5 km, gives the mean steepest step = 0.0450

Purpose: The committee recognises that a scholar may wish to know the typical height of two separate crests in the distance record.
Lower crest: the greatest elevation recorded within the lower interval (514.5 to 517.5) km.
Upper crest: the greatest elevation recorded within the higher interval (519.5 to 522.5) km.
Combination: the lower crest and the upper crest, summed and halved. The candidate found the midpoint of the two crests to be 1.96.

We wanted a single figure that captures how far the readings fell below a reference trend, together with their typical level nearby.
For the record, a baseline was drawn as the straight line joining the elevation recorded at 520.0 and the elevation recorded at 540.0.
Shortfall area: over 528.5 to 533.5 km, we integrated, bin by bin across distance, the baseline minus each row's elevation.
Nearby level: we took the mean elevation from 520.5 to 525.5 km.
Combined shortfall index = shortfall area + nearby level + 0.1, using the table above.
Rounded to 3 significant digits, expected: 2.03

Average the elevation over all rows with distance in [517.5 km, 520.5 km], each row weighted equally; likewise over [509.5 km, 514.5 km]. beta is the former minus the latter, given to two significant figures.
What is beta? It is 0.44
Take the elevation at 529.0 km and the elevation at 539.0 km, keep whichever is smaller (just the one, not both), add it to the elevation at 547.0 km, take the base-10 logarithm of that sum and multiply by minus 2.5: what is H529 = -1.56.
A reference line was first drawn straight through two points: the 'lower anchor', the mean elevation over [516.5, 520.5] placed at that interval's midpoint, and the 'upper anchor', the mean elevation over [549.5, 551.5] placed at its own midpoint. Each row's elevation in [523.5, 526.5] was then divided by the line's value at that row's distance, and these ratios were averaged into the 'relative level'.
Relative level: 1.03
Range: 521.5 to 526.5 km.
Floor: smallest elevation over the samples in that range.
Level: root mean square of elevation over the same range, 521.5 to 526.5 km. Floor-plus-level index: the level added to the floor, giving 4.0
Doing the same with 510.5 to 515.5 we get 3.0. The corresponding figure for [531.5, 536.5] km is 4.1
